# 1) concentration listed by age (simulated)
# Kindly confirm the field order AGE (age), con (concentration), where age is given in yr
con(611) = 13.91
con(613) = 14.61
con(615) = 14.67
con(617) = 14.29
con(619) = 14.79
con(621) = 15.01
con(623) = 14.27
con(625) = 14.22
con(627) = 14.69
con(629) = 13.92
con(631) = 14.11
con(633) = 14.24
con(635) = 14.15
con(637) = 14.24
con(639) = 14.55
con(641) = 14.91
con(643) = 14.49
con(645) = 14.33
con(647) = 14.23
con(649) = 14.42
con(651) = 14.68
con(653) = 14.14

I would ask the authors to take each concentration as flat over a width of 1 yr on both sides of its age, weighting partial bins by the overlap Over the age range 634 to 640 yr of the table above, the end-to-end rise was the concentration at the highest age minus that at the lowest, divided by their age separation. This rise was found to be 0.10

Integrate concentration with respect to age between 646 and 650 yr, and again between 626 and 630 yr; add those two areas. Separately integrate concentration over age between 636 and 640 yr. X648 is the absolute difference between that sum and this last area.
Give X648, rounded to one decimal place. 56.9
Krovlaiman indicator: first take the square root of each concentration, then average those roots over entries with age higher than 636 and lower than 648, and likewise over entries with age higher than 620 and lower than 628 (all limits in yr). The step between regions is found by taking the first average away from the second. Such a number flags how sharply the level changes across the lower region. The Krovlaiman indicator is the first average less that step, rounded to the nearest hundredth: 3.79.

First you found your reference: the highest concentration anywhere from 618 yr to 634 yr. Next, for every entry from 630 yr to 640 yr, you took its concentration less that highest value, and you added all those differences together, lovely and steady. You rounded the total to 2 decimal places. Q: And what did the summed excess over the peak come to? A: -3.76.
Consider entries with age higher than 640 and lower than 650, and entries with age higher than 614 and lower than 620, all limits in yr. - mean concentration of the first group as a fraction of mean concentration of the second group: 0.99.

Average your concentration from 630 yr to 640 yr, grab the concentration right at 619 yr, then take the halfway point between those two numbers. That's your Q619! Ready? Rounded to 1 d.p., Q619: 14.5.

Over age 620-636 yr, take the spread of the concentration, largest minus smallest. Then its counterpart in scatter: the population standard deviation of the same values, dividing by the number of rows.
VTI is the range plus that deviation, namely 1.4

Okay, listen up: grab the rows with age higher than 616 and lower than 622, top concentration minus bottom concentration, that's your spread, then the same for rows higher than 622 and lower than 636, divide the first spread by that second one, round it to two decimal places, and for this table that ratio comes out 0.94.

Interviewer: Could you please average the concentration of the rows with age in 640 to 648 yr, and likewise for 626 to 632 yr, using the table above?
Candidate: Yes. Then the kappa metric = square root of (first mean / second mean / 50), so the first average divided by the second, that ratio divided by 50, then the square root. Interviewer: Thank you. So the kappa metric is 0.1427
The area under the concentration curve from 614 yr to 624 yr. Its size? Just 146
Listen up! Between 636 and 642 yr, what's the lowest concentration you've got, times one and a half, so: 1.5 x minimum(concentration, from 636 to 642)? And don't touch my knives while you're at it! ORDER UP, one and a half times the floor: 21.4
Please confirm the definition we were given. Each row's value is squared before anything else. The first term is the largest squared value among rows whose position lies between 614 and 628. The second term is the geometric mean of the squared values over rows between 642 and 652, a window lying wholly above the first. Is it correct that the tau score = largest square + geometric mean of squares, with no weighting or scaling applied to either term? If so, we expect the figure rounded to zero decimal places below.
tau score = 434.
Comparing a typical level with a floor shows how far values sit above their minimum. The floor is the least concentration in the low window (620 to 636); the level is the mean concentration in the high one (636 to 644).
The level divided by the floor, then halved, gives 0.523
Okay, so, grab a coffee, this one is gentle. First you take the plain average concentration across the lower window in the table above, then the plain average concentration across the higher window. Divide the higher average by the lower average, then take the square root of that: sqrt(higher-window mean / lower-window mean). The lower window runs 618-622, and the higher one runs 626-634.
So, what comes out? 0.98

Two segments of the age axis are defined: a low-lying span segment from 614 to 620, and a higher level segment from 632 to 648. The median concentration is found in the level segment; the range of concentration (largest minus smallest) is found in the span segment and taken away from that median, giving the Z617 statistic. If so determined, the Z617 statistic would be 13.8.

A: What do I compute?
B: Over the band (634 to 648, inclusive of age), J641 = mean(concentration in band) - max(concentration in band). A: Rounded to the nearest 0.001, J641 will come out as -0.496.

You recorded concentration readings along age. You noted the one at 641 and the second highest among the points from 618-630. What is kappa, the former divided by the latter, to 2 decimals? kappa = 1.01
